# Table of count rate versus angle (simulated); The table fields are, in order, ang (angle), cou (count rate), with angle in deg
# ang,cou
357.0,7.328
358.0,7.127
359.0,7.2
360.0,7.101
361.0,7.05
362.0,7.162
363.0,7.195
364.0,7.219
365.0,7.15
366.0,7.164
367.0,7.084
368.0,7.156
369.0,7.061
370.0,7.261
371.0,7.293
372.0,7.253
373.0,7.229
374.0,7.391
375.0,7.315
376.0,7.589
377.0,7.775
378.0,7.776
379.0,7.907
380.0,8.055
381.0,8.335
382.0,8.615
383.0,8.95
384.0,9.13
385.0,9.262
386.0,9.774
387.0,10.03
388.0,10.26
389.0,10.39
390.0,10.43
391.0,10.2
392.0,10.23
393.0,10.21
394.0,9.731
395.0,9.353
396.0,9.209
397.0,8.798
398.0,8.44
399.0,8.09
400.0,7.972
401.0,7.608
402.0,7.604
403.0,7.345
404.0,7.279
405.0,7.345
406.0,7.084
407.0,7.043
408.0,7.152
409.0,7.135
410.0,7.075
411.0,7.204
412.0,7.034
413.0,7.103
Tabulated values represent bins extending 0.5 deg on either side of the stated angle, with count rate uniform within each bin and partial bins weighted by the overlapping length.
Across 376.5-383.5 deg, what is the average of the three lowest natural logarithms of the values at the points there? 2.06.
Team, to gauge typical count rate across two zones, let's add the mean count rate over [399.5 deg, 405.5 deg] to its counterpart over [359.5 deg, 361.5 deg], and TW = 14.6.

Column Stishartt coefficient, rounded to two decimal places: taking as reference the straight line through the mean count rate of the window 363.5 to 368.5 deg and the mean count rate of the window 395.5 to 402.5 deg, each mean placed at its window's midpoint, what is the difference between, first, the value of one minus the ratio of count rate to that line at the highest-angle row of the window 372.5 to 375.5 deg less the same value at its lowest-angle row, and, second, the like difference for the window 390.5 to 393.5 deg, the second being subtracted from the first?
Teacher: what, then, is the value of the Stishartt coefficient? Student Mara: -0.01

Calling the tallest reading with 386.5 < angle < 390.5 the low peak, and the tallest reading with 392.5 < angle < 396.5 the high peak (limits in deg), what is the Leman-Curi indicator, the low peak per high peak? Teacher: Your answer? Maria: 1.02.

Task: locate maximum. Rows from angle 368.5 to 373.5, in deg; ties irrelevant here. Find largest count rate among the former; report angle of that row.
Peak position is 371.0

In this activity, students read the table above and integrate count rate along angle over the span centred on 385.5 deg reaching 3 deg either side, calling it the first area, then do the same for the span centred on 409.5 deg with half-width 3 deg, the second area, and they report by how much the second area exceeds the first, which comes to -15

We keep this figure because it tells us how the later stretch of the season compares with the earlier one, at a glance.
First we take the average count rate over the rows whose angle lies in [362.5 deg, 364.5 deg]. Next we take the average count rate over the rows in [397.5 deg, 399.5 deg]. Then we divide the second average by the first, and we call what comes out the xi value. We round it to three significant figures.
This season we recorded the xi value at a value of 1.15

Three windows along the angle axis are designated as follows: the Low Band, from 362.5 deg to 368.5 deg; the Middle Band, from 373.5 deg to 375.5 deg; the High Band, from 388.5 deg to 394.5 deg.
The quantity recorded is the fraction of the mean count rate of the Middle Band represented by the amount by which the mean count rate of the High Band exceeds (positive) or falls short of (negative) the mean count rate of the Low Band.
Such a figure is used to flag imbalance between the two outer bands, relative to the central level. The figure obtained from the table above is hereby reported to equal 0.41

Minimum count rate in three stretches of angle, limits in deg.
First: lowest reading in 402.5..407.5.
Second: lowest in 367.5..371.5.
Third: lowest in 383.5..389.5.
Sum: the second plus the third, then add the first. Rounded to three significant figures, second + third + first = 23.2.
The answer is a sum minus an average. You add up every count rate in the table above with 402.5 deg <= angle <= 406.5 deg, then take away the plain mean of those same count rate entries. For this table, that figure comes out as 21.8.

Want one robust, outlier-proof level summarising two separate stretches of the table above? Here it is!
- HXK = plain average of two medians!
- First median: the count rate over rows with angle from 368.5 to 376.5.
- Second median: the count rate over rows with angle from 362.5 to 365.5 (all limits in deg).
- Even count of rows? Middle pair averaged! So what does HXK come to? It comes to 7.2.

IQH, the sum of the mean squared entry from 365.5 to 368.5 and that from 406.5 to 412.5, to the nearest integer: 101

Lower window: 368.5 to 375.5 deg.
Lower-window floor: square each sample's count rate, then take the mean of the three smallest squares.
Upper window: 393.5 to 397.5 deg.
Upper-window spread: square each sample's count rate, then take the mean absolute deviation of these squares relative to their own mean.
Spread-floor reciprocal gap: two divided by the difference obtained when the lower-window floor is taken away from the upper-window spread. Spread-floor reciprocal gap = -0.043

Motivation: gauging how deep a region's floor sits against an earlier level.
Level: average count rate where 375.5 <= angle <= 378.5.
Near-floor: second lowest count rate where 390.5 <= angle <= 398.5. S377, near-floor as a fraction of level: 1.14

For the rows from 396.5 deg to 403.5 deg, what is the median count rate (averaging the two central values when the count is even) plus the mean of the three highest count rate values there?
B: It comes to 16.4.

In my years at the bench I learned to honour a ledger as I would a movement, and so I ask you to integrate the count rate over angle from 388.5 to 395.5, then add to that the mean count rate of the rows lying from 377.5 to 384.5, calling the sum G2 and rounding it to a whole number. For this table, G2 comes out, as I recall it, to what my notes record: 79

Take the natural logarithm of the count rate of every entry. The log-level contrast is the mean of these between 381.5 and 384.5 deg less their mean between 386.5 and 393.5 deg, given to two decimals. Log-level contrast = -0.14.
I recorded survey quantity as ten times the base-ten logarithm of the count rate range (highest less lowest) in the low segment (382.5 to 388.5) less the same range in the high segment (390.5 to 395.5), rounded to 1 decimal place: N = -3.6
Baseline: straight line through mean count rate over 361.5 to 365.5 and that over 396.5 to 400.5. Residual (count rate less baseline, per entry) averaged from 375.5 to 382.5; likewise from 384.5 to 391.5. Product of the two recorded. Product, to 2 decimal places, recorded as 0.66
